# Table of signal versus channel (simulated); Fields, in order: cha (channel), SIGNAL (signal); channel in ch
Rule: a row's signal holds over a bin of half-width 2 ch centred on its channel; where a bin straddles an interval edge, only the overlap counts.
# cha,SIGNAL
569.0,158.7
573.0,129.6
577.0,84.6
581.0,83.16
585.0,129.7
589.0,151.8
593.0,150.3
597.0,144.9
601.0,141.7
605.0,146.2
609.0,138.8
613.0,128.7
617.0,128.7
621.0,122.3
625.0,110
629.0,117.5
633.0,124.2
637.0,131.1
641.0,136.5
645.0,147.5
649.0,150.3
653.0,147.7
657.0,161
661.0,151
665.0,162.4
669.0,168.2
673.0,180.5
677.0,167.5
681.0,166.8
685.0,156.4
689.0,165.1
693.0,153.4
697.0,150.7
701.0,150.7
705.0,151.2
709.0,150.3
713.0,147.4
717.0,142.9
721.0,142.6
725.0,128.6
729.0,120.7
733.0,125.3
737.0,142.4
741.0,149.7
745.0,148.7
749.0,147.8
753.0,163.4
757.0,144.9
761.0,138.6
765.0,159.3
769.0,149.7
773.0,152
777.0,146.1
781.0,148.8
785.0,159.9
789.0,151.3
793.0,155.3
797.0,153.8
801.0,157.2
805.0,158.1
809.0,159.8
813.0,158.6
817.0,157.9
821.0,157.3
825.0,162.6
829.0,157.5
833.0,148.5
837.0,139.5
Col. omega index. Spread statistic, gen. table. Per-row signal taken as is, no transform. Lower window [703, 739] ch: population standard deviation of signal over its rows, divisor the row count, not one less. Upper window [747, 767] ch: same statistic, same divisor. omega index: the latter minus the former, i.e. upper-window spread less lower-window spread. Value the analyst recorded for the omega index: -1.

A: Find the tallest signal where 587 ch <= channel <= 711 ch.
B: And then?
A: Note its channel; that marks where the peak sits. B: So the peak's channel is 673.0 ch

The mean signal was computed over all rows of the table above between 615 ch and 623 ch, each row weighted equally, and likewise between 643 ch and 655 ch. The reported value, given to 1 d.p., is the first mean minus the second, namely -23.0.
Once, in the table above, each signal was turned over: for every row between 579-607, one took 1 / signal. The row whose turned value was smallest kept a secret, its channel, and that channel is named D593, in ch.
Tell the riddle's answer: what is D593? 589.0 ch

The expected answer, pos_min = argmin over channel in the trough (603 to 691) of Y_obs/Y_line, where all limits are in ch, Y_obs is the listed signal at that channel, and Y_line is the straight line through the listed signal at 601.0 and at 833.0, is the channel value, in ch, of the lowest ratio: 625.0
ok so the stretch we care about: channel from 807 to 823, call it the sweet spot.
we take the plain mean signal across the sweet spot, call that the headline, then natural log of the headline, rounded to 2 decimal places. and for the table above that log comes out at 5.07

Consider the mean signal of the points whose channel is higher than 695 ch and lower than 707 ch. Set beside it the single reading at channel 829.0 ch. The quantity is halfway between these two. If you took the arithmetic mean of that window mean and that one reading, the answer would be 154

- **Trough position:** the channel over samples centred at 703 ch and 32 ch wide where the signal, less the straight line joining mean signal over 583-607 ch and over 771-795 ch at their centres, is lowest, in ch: 717.0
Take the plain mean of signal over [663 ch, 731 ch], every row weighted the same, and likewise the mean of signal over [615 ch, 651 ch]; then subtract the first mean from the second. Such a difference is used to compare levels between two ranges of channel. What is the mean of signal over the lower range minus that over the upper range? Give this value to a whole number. -23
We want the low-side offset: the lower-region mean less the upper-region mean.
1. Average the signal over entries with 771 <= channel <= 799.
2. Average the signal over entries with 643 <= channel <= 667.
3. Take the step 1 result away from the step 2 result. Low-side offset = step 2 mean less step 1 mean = 1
